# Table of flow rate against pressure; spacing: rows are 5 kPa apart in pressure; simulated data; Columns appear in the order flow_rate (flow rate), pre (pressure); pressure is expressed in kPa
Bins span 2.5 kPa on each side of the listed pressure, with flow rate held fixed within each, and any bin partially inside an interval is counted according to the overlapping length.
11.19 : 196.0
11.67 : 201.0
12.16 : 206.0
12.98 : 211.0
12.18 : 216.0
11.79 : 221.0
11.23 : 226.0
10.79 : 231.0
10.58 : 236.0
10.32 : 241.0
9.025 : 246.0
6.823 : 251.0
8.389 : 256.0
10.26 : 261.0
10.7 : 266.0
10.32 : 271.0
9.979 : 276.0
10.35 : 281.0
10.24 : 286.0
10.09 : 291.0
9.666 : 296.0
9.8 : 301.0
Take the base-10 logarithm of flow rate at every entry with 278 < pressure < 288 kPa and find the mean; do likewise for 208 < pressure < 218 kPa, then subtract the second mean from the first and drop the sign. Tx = 0.087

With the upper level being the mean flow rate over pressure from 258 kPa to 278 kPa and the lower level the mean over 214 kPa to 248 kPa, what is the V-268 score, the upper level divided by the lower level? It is 0.95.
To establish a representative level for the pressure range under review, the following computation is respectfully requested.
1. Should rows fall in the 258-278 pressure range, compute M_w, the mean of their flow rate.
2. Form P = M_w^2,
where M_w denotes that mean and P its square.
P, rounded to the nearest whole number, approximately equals 106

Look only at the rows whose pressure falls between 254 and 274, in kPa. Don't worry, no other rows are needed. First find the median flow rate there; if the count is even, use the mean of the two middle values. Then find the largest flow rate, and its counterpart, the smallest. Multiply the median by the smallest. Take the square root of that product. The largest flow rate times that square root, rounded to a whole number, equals 99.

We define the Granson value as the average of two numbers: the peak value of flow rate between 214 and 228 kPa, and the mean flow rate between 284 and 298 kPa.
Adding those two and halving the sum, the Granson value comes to 11.1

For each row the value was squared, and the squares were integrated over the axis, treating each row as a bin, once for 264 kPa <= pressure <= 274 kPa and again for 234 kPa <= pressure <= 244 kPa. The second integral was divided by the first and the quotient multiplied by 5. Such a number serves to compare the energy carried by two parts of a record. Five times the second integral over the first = 4.9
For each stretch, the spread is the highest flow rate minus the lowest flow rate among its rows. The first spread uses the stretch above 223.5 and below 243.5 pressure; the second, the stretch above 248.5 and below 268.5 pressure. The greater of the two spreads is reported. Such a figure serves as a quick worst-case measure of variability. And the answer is 3.9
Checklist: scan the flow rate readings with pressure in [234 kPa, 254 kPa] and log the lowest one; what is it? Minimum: 6.823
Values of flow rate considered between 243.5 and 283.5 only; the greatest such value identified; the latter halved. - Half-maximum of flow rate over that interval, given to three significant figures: 5.35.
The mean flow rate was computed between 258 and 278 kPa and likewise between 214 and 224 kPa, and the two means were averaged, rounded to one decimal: 11.1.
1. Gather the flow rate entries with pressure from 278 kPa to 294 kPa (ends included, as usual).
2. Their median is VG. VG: 10.2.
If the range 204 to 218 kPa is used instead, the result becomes 12.2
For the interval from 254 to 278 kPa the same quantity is 10.3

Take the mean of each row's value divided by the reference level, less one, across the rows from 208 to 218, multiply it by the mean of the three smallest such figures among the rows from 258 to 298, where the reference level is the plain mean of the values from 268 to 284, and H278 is -0.007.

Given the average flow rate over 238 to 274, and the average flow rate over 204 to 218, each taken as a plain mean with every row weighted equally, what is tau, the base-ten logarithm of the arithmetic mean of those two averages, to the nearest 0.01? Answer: 1.04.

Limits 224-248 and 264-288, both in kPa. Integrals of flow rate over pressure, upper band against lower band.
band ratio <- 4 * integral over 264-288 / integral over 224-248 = 4.0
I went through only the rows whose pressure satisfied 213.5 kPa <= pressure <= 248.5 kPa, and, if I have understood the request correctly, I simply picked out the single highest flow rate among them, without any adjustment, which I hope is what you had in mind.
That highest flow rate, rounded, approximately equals 12.18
